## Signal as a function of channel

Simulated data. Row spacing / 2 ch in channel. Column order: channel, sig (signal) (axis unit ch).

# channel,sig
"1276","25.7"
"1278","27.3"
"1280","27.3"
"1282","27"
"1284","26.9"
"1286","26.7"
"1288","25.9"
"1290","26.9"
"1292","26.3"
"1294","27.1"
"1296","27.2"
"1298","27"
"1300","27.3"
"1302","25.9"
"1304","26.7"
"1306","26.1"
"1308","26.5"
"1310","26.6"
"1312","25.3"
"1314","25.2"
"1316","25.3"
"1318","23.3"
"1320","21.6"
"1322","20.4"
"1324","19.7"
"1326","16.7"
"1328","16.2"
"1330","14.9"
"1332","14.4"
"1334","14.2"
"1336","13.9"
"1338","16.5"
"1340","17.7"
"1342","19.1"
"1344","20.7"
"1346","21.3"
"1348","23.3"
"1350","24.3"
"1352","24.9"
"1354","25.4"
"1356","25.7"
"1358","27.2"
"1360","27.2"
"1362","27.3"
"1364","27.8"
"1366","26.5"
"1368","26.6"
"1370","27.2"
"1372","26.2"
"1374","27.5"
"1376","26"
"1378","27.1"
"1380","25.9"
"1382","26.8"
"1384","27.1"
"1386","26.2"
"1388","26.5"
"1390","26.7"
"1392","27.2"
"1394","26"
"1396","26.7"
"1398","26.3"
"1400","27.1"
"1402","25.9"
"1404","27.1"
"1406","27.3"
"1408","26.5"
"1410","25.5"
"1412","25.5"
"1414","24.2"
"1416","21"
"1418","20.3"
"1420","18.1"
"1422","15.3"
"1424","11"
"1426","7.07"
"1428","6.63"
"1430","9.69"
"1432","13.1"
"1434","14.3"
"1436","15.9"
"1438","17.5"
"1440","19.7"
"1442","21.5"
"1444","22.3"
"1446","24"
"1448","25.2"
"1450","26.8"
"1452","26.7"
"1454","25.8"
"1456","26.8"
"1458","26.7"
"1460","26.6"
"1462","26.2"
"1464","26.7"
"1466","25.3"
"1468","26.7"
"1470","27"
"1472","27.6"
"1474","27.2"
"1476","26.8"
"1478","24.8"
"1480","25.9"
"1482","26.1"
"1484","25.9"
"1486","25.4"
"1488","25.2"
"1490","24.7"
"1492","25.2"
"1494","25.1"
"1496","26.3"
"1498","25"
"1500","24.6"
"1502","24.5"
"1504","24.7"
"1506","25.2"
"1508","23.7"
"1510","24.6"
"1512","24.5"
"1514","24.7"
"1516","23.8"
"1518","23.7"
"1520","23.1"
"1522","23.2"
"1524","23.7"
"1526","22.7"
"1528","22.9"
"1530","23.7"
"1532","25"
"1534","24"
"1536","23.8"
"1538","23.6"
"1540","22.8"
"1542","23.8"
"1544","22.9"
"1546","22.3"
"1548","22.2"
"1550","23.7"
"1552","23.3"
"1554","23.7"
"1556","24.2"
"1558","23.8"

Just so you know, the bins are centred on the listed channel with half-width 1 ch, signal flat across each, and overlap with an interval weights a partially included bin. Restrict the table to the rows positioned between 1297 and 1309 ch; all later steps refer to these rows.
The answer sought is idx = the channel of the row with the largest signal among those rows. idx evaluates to 1300 ch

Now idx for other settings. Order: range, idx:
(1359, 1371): 1364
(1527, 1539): 1532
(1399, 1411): 1406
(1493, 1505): 1496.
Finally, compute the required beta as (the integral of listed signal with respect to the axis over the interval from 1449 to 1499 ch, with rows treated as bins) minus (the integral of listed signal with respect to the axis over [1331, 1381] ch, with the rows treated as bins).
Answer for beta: 137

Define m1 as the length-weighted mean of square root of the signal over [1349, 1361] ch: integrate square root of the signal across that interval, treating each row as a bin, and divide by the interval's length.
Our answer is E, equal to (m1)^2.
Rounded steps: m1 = 5.08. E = 25.8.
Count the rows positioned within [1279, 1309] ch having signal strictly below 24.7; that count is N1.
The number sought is 0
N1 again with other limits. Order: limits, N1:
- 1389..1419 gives 3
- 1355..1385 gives 0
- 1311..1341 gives 12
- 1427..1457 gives 10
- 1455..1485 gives 0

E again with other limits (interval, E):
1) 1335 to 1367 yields 22.8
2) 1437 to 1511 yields 25.1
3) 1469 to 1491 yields 26.0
